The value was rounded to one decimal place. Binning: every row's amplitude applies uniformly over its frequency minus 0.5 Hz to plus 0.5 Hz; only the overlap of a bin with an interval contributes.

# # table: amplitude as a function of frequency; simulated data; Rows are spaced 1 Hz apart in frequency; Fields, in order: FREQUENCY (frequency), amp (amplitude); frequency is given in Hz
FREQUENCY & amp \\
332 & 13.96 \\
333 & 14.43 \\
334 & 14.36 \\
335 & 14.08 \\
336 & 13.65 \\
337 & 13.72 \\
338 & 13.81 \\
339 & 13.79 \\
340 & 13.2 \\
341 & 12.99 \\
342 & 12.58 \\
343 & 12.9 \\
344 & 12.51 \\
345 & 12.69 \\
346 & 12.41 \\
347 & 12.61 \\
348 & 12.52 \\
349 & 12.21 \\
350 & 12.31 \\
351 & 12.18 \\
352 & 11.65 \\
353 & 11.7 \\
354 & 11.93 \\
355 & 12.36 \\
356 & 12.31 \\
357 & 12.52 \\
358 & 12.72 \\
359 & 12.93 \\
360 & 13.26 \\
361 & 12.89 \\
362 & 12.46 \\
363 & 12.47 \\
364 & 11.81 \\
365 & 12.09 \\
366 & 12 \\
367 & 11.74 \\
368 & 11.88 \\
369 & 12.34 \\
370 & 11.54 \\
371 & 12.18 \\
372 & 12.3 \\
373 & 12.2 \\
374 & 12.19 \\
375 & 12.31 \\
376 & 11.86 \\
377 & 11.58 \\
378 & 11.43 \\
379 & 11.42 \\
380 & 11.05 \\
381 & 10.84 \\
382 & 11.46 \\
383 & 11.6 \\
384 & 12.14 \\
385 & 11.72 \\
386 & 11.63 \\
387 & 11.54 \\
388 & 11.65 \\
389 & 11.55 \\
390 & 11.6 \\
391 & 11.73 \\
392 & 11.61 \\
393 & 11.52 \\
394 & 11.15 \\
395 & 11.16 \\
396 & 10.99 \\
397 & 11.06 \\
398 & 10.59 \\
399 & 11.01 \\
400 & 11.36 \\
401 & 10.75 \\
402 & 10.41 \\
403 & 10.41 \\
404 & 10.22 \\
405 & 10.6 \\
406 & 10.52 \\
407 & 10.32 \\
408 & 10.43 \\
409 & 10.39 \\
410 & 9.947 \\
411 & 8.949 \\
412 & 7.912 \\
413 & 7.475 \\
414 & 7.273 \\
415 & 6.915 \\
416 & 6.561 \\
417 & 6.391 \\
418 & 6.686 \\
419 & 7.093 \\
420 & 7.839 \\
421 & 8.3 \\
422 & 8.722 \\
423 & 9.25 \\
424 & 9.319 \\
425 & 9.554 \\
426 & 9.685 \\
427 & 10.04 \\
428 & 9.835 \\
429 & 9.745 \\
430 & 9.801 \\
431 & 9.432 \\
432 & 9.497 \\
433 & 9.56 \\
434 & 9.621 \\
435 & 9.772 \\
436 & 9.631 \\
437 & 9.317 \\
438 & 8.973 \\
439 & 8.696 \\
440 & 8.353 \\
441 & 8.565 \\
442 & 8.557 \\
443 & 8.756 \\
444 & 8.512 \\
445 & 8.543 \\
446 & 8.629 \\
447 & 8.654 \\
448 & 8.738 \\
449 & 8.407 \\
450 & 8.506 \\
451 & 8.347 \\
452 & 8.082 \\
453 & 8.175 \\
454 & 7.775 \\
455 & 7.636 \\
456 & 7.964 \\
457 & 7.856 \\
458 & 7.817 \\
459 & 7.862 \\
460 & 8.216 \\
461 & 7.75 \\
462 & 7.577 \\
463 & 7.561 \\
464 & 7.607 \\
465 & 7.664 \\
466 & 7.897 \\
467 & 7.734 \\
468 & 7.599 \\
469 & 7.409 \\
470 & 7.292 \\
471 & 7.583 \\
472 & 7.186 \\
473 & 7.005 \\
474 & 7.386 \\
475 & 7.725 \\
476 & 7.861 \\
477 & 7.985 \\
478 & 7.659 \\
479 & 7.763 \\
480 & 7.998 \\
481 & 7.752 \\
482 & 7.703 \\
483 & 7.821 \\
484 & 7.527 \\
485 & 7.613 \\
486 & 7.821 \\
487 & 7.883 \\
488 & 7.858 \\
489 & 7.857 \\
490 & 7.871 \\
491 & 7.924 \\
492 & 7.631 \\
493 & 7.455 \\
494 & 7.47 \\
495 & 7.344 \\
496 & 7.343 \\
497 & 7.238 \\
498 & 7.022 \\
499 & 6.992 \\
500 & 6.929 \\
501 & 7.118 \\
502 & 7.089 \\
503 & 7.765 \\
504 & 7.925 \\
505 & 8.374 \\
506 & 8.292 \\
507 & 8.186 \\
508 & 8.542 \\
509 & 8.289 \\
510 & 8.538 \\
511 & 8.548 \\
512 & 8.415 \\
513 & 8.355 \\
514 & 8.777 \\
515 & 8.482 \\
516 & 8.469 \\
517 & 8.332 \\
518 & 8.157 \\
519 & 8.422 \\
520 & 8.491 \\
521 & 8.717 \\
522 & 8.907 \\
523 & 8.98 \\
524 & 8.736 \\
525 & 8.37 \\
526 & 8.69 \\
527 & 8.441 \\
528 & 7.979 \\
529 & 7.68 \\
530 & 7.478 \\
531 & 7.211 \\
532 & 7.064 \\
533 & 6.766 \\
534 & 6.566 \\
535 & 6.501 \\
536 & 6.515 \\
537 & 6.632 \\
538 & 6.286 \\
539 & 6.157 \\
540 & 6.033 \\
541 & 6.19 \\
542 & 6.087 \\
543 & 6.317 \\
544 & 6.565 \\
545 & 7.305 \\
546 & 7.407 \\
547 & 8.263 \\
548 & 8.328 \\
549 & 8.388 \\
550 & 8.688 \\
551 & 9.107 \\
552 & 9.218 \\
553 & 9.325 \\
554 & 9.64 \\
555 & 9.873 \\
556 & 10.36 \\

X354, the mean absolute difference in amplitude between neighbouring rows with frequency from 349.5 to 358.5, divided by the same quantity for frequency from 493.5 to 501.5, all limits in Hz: 2.2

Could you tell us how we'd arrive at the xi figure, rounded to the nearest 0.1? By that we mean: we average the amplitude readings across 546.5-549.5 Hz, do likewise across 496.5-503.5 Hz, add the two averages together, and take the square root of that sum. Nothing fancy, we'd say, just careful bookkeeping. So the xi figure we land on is 3.9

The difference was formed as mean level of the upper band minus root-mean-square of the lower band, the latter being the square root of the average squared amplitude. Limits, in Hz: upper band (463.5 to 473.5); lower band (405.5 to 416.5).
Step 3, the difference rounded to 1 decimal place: -1.4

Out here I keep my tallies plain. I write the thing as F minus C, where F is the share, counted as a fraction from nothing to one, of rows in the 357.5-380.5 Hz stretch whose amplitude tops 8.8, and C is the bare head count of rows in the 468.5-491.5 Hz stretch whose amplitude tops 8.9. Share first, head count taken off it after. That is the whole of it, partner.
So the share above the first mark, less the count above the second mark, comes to 1.0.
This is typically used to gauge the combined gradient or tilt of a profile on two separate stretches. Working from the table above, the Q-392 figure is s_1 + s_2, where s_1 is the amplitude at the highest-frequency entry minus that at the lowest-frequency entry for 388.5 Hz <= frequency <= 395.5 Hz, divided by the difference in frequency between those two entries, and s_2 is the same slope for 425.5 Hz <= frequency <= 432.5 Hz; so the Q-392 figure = -0.096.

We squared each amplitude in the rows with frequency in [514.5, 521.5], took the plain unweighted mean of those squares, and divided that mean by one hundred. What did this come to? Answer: 0.71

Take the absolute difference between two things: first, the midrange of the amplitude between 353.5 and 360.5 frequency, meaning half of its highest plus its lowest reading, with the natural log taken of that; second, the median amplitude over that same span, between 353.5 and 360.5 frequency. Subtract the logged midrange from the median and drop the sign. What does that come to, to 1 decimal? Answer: 10.0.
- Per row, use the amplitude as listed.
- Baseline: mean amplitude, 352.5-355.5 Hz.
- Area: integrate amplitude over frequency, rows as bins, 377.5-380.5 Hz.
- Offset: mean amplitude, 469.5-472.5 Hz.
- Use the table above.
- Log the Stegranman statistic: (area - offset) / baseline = 2.2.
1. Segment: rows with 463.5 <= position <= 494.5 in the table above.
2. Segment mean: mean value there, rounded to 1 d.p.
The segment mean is 7.7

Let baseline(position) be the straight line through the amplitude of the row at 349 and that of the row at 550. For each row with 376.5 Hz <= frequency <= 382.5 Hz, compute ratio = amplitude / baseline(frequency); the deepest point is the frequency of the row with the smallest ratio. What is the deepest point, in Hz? 381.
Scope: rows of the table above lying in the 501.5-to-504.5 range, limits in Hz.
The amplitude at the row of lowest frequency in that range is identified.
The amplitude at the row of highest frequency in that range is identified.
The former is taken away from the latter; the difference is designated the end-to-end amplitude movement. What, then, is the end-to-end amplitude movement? 0.84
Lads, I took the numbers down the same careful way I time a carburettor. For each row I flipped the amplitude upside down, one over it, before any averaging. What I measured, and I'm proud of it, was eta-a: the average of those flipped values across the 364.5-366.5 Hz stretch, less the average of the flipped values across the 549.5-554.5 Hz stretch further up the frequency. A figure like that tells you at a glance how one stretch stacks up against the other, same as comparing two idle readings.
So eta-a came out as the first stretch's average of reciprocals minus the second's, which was -0.026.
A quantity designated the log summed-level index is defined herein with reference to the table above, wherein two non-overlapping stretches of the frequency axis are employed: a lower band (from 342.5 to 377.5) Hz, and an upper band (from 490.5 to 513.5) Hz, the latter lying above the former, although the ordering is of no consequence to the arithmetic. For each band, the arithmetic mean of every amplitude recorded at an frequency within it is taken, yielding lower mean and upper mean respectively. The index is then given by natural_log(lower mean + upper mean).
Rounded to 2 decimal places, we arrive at 3.00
